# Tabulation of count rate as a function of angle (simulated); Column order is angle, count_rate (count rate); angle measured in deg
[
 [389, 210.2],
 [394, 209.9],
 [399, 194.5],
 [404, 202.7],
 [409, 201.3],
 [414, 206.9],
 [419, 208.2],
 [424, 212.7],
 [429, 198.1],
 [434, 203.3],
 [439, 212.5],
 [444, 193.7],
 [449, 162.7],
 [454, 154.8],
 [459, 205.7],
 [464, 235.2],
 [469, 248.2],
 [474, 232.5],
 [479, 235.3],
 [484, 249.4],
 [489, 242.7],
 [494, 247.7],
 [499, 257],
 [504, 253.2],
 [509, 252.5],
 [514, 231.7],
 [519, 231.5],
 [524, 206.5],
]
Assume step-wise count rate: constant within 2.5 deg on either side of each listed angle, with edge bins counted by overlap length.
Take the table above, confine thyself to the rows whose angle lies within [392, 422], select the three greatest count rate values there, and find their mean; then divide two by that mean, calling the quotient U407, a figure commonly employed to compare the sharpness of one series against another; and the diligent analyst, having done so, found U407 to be 0.0096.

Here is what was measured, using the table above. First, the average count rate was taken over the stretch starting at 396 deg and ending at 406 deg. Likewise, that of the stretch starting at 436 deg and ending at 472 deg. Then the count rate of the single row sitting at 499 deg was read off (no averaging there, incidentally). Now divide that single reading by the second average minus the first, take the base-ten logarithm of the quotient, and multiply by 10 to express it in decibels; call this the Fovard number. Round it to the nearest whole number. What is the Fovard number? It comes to 19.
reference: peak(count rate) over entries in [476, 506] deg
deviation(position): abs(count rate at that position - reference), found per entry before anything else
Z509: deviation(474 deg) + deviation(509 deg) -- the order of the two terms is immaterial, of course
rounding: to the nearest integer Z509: 29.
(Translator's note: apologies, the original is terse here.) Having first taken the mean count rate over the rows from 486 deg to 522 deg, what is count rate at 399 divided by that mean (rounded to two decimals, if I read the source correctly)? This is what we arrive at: 0.79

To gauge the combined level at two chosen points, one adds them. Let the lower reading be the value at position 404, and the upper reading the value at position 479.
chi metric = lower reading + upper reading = 438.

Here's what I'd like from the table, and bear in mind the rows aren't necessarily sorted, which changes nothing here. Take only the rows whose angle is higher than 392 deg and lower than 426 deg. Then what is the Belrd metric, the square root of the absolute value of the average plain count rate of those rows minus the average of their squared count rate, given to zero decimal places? 205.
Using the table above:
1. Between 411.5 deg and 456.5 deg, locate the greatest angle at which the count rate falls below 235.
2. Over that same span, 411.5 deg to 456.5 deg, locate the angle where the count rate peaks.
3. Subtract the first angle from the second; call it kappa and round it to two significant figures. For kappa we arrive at -30 deg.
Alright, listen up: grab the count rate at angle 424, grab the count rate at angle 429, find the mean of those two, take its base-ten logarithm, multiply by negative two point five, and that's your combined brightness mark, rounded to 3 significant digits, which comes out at -5.78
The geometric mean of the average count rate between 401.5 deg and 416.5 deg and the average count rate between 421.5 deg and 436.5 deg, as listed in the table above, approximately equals 204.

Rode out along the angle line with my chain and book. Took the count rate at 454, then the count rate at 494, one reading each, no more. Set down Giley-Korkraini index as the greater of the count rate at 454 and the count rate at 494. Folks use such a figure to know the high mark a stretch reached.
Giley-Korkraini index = 248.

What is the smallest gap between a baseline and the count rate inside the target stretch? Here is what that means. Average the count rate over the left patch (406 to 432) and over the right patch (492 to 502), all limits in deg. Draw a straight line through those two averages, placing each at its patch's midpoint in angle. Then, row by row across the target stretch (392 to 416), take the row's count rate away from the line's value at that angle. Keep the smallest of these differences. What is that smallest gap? -20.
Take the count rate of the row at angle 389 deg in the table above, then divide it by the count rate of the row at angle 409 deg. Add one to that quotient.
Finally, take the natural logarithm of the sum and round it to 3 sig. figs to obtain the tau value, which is 0.715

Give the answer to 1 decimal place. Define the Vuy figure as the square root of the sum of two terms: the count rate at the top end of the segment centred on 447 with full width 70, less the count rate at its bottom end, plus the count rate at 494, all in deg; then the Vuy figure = 16.6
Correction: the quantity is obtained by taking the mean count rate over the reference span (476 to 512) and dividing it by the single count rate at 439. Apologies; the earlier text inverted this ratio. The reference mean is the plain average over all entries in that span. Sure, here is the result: 1.17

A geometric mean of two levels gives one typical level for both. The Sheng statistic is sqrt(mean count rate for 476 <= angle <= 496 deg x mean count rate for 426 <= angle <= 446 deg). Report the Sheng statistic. 222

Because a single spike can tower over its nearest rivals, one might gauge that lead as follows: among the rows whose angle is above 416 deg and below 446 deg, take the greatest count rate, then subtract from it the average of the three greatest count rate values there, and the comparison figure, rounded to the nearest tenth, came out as 1.6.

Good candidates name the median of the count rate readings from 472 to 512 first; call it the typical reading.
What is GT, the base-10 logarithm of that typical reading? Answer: 2.40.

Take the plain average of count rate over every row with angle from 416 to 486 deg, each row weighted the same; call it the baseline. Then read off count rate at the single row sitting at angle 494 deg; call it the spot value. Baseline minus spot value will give -37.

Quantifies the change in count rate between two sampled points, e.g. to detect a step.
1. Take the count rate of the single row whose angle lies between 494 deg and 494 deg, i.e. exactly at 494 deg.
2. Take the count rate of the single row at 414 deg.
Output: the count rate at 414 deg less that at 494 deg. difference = -41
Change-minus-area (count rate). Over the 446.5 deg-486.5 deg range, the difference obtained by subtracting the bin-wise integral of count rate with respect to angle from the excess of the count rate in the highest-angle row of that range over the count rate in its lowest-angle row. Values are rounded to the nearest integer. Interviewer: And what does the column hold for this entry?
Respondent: -8532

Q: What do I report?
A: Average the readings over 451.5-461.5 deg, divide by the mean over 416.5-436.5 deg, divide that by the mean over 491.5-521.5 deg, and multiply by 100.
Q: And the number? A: 0.36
